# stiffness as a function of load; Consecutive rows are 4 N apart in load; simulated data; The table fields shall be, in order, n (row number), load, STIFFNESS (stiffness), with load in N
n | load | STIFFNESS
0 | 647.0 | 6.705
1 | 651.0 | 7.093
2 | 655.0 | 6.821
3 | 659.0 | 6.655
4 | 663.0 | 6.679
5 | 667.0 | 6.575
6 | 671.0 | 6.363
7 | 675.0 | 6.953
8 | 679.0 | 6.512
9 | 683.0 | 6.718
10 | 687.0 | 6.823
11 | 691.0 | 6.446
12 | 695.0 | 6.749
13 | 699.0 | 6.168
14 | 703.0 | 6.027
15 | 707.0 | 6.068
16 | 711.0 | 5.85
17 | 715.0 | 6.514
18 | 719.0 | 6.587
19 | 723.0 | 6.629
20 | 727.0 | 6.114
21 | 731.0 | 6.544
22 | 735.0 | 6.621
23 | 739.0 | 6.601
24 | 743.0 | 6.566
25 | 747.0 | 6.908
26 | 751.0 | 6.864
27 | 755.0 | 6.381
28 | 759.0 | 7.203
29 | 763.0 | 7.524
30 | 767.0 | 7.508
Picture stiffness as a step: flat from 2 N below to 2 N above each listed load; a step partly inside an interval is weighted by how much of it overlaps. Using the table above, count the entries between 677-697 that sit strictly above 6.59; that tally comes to 3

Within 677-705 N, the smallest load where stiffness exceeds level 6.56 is 683.0 N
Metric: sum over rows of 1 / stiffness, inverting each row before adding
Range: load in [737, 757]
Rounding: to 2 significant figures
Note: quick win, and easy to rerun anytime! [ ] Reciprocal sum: 0.75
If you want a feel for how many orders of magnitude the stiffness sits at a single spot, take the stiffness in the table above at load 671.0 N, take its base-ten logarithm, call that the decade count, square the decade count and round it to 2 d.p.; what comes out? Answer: 0.65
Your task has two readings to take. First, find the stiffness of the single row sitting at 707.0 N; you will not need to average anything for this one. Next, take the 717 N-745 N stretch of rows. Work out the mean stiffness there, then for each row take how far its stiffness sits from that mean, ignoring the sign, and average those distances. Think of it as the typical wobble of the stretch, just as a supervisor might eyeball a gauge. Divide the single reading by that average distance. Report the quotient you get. 52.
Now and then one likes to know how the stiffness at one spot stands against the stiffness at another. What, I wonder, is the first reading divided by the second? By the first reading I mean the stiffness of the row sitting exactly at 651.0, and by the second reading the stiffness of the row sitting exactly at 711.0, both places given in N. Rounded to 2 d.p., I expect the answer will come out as 1.21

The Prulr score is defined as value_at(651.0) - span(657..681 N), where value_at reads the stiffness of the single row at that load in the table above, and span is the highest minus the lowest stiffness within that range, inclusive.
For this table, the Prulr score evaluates 6.50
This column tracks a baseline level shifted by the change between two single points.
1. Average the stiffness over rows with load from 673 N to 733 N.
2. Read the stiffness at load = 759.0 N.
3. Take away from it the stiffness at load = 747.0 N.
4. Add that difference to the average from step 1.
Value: 6.74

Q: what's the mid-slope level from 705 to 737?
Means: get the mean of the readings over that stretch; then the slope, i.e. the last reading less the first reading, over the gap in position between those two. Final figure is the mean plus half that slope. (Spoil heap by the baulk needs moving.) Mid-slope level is 6.38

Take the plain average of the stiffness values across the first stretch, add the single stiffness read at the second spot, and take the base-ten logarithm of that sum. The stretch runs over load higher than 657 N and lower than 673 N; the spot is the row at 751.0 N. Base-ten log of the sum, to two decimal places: 1.13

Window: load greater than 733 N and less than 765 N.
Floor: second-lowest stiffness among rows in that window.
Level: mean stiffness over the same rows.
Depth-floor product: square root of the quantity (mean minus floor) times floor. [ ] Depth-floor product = 1.33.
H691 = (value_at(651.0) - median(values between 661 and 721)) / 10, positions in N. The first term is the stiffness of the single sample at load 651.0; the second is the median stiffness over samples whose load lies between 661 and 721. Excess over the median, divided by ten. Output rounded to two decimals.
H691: 0.06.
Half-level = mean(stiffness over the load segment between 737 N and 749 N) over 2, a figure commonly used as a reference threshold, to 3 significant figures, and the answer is 3.35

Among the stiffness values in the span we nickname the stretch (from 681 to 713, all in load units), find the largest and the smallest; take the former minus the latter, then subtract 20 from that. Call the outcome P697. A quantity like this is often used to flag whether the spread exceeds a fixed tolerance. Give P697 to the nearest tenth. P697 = -19.0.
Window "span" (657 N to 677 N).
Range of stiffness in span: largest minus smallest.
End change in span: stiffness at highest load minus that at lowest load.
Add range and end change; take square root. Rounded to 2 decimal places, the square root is 0.94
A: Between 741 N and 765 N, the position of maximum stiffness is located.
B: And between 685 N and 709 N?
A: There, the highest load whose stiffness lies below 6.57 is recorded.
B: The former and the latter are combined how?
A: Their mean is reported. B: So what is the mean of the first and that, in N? 735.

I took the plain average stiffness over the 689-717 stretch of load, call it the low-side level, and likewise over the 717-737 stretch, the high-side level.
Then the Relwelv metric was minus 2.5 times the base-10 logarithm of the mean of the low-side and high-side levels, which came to -2.01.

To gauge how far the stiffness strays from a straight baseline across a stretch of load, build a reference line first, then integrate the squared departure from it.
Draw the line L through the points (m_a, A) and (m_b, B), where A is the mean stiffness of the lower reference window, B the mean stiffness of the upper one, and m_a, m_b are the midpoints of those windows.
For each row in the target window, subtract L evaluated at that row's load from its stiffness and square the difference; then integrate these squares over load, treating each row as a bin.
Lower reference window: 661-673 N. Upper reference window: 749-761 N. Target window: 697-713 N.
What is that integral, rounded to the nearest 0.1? 6.6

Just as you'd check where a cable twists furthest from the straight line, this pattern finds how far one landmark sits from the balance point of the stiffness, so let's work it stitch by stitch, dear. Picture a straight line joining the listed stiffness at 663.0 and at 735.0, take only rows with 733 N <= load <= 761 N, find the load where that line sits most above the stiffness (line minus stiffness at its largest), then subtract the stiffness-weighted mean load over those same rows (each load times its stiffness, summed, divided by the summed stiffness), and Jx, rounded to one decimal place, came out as 7.9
